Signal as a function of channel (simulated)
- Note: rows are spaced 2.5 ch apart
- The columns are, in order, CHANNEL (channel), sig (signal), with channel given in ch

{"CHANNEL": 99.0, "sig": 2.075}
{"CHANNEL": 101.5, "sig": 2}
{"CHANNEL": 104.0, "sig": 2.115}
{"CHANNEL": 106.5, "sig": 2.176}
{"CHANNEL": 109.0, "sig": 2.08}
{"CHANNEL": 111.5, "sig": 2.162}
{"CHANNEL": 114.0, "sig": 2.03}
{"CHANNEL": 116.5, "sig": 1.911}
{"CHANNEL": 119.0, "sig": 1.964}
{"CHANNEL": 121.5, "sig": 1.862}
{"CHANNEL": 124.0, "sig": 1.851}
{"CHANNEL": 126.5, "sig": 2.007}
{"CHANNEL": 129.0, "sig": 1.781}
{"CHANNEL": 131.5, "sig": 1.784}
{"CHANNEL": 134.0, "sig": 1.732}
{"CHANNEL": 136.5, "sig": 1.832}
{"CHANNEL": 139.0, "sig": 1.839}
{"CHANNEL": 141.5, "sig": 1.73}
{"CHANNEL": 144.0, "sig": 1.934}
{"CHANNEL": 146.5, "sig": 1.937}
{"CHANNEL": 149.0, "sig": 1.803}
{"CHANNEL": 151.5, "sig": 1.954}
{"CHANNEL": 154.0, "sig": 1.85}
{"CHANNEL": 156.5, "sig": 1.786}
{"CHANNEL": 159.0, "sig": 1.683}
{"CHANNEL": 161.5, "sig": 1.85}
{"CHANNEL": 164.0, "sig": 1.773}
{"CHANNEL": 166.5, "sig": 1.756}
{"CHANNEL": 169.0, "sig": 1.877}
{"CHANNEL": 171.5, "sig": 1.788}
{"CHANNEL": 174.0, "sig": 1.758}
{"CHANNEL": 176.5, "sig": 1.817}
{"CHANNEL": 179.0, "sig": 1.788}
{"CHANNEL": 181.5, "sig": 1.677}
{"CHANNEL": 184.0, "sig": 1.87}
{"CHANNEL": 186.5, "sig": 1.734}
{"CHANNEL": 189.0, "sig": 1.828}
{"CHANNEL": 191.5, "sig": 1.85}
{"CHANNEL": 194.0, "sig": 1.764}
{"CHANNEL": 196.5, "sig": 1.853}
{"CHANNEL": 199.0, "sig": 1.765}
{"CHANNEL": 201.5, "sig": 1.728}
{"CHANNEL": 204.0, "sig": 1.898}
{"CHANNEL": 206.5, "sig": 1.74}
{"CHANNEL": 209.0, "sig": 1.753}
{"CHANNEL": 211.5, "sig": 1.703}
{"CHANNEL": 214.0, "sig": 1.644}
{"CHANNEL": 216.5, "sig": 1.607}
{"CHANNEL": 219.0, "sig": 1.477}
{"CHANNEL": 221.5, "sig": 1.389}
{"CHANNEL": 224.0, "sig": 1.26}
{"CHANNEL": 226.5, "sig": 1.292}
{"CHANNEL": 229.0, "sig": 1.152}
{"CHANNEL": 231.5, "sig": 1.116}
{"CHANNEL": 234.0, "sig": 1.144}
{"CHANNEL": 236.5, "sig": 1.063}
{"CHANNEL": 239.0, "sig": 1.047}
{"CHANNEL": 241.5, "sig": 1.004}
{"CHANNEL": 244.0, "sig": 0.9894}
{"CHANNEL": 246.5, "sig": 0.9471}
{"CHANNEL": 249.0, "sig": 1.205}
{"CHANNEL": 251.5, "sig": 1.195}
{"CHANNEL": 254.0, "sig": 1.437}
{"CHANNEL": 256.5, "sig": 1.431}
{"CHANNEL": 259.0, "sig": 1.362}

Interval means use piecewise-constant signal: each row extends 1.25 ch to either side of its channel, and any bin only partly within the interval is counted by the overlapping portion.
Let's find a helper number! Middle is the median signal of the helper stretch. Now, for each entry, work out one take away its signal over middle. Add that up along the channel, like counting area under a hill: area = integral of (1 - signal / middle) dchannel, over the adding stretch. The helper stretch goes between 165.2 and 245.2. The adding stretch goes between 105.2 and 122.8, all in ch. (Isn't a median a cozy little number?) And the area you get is -3.0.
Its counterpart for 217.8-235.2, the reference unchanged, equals 4.7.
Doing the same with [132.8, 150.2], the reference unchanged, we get -1.0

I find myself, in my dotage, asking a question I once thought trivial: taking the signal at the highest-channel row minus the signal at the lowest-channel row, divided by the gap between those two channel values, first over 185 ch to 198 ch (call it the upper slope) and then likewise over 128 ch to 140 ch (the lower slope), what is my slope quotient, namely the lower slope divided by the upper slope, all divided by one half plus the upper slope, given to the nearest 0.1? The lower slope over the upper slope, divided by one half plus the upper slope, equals 1.0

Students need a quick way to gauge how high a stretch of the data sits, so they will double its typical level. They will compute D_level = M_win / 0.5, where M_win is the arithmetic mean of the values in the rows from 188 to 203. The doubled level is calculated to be 3.60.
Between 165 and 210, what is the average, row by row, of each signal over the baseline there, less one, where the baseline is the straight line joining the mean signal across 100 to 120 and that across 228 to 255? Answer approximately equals 0.20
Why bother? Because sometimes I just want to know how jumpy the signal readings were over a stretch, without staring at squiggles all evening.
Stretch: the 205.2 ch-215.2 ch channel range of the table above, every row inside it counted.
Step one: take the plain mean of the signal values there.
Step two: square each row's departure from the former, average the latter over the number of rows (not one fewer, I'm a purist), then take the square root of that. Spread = 0.042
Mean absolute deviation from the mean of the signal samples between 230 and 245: 0.047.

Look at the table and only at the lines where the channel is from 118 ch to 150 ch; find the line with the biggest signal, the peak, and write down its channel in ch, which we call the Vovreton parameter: 126.5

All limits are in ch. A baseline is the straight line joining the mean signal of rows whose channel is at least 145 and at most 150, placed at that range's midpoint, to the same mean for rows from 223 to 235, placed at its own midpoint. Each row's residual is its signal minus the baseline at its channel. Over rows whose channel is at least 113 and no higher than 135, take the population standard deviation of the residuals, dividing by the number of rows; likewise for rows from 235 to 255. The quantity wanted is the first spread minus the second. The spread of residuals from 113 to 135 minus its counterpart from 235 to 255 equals -0.12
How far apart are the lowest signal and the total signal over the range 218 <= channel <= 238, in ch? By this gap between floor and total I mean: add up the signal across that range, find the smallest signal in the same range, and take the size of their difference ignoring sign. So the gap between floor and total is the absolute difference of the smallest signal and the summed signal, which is 8.8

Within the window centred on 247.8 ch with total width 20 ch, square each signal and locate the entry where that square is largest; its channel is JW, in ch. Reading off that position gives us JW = 254.0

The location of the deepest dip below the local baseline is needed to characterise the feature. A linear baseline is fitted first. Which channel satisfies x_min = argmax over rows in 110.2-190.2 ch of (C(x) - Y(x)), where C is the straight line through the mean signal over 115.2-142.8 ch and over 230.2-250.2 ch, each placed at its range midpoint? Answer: 134.0 ch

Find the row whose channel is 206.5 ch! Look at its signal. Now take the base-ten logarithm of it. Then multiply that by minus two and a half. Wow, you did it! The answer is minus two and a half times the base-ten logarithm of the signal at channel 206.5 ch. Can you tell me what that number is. -0.60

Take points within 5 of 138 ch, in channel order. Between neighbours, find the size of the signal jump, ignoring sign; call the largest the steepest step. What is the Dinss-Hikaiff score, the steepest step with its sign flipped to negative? -0.11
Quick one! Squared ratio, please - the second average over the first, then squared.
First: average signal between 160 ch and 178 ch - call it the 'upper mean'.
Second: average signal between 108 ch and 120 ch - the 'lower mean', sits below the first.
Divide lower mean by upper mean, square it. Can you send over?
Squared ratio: 1.3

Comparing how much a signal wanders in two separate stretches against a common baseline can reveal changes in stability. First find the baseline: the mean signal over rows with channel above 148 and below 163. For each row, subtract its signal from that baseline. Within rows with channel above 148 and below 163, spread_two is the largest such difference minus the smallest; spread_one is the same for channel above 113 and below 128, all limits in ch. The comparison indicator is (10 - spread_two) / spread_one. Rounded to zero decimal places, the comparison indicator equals 54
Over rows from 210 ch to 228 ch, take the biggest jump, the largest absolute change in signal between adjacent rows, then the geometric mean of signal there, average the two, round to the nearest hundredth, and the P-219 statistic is 0.80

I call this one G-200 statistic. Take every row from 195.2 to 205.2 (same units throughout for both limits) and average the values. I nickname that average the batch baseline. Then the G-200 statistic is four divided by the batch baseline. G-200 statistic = 2.21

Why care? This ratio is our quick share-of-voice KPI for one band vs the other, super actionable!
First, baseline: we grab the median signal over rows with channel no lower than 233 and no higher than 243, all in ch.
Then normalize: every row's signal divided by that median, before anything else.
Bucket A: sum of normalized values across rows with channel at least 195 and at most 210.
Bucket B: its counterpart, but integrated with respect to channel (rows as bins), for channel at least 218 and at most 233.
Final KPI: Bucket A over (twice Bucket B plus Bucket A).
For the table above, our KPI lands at 0.22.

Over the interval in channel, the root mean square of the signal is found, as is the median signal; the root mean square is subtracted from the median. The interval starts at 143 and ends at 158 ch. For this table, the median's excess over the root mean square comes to 0.013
